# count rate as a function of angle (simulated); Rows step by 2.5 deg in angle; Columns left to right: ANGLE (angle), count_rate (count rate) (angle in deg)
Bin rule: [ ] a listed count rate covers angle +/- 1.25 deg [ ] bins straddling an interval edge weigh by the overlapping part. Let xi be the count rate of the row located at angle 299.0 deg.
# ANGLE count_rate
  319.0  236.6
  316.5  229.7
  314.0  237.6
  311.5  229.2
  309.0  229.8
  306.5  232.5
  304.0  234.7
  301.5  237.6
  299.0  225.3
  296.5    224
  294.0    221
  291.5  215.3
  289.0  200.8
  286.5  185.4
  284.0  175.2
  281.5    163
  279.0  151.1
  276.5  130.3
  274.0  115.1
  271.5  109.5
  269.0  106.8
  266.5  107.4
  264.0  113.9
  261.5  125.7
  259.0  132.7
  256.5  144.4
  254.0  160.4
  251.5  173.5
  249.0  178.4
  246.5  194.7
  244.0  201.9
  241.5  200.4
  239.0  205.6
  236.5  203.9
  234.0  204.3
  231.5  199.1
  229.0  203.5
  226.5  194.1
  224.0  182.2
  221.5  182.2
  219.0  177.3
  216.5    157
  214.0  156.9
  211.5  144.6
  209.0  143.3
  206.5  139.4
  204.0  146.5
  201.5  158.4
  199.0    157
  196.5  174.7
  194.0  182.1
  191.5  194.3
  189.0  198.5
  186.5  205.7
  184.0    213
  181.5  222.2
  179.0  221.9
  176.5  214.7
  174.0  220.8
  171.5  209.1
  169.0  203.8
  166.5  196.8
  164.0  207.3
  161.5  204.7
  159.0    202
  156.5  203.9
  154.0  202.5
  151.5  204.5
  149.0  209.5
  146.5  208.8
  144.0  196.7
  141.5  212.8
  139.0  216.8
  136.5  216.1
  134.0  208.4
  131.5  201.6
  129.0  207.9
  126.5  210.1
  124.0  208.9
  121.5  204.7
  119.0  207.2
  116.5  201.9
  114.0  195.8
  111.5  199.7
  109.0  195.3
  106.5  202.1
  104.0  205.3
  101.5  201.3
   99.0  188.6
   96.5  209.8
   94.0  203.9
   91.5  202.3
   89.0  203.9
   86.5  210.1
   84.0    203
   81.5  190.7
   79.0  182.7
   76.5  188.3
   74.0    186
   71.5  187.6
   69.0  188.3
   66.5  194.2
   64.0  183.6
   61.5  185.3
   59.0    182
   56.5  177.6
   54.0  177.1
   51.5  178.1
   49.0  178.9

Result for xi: 225.3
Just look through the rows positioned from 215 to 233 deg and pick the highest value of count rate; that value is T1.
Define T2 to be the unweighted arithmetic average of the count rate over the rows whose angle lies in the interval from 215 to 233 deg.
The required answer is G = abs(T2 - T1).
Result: 18.4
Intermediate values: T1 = 203.5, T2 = 185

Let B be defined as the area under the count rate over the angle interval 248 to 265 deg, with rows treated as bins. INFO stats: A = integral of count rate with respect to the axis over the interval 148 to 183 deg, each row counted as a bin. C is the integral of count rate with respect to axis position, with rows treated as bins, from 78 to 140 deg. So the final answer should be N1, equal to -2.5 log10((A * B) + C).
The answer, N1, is -18.2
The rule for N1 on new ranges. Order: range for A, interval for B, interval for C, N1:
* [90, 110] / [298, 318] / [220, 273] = -18.2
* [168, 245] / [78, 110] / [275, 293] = -19.9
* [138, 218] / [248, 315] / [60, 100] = -20.6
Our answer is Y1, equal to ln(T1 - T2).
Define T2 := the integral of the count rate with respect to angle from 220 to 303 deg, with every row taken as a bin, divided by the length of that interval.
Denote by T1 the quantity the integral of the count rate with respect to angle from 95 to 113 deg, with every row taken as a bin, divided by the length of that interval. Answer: 3.2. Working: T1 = 200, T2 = 175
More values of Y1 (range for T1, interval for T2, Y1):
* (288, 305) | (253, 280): 4.6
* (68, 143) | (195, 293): 3.6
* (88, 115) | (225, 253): 1.6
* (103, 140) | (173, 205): 2.5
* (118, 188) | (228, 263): 3.4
